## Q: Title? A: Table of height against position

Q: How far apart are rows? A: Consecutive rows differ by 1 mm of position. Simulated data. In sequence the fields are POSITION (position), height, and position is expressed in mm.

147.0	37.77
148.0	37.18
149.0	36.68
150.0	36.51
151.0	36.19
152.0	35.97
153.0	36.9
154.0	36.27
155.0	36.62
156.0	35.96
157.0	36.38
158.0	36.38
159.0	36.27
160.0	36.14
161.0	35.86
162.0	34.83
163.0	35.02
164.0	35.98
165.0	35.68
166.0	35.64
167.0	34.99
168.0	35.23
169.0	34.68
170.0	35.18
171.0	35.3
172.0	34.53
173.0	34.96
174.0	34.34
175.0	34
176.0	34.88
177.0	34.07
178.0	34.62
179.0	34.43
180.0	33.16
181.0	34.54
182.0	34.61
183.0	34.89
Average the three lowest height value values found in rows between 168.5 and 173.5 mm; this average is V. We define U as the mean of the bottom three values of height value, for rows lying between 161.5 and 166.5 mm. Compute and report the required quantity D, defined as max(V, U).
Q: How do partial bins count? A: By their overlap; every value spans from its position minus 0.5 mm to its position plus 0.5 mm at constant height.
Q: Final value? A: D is 35.16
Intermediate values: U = 35.2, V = 34.7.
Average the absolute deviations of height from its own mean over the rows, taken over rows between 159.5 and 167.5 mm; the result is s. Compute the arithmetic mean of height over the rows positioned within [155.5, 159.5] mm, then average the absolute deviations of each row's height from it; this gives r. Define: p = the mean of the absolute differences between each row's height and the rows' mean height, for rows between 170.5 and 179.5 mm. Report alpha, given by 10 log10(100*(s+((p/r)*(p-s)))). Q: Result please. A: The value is 13.0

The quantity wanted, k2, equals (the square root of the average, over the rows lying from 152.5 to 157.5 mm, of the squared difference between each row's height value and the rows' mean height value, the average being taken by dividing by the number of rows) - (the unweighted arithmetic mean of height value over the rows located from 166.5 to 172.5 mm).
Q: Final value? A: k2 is -34.67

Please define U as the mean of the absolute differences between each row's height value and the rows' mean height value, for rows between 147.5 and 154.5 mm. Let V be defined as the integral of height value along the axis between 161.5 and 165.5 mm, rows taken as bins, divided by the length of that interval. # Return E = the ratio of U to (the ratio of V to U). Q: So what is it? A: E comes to 0.003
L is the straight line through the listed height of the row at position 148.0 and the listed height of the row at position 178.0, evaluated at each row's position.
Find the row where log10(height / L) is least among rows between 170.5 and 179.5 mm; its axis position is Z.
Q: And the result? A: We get 175.0 mm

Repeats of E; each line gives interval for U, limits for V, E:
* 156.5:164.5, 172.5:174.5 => 0.006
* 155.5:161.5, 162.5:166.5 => 0.001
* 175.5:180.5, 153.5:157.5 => 0.007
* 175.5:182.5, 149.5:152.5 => 0.005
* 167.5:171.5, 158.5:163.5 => 0.001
